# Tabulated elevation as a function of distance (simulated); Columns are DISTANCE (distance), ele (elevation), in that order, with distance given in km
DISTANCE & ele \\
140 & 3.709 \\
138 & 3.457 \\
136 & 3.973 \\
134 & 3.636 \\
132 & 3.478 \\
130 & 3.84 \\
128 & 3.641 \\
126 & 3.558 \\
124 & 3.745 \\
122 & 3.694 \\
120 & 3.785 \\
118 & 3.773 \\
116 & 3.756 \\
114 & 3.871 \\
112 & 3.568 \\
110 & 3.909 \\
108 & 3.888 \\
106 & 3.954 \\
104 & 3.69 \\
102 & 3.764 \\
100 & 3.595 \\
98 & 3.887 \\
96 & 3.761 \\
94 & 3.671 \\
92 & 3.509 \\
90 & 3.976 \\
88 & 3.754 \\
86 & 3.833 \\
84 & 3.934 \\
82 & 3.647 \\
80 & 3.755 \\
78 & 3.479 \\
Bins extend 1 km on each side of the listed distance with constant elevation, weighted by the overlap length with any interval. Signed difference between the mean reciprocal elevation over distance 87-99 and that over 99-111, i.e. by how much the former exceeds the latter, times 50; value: 0.15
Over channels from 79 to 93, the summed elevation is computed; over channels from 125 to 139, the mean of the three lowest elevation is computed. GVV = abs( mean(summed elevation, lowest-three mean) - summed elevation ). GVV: 11.5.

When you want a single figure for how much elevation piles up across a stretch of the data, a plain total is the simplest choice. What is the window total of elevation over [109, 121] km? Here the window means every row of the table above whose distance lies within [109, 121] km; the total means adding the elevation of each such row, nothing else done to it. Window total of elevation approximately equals 22.7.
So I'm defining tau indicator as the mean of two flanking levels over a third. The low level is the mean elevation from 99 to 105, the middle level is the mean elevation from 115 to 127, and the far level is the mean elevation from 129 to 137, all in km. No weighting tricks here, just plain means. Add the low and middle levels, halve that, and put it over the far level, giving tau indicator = 0.992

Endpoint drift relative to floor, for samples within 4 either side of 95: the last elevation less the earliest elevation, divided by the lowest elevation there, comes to 0.11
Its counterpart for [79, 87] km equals 0.02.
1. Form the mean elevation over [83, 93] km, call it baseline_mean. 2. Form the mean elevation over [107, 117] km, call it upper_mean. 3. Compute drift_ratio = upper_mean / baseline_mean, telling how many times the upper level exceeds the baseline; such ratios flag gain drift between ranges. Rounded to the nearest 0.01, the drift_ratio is 1.00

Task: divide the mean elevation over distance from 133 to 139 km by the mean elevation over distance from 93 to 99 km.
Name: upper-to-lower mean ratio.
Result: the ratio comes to 0.98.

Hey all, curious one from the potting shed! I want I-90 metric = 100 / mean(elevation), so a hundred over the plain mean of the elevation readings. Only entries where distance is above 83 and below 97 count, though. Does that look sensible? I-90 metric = 26.48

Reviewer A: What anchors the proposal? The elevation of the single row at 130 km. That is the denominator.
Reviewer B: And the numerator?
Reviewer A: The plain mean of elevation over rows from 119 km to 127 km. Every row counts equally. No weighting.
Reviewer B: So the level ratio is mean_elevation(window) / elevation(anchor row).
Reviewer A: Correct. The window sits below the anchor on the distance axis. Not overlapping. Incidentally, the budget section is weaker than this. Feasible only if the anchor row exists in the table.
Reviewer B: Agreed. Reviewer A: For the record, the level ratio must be 0.96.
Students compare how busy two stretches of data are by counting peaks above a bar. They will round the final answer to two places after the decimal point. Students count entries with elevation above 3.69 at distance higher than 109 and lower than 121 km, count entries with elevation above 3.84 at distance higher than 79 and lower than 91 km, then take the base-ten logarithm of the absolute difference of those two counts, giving 0.48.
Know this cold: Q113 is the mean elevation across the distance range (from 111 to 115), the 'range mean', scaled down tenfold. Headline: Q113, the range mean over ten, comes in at 0.372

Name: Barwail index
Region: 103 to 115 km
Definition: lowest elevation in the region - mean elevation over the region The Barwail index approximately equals -0.25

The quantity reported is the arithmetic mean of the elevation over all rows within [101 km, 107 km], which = 3.80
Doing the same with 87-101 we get 3.74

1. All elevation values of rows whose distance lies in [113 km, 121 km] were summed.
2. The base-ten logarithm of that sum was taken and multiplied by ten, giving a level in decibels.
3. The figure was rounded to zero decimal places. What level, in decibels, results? 12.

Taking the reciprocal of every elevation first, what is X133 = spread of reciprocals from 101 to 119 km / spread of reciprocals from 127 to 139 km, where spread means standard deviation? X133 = 0.6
